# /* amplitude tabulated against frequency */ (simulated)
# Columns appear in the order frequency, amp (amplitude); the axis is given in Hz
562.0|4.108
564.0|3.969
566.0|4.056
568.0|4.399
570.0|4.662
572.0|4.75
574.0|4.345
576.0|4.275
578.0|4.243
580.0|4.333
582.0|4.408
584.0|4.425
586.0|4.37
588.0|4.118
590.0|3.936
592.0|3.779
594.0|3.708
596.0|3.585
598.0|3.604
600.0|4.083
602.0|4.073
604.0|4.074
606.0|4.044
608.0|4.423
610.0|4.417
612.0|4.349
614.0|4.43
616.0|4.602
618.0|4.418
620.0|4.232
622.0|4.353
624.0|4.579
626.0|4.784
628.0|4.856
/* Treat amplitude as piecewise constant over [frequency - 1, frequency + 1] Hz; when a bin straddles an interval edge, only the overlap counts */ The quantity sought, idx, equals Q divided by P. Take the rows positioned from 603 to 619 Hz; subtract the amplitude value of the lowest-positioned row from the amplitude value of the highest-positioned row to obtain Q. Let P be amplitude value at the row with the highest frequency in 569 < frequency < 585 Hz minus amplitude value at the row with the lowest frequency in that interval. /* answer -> -1.5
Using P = -0.2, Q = 0.3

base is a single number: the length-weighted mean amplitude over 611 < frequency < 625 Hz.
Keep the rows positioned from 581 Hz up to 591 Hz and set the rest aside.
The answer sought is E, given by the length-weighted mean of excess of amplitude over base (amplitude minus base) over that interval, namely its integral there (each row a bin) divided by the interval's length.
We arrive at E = -0.17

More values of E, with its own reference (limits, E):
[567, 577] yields 0.06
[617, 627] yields 0.05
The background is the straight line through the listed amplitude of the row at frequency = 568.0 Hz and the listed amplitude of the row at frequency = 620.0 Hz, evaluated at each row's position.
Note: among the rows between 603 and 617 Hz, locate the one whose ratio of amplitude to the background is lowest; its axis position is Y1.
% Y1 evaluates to 606.0 Hz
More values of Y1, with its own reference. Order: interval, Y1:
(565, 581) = 566.0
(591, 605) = 596.0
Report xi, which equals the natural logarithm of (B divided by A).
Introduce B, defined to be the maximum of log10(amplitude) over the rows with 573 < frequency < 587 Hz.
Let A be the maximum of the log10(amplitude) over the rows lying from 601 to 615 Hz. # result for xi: 0.00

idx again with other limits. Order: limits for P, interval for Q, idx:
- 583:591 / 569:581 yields 0.7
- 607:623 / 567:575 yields 0.8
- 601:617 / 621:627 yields 0.8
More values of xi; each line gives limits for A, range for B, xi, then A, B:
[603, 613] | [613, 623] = 0.03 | 0.646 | 0.66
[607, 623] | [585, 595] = -0.03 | 0.663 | 0.64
